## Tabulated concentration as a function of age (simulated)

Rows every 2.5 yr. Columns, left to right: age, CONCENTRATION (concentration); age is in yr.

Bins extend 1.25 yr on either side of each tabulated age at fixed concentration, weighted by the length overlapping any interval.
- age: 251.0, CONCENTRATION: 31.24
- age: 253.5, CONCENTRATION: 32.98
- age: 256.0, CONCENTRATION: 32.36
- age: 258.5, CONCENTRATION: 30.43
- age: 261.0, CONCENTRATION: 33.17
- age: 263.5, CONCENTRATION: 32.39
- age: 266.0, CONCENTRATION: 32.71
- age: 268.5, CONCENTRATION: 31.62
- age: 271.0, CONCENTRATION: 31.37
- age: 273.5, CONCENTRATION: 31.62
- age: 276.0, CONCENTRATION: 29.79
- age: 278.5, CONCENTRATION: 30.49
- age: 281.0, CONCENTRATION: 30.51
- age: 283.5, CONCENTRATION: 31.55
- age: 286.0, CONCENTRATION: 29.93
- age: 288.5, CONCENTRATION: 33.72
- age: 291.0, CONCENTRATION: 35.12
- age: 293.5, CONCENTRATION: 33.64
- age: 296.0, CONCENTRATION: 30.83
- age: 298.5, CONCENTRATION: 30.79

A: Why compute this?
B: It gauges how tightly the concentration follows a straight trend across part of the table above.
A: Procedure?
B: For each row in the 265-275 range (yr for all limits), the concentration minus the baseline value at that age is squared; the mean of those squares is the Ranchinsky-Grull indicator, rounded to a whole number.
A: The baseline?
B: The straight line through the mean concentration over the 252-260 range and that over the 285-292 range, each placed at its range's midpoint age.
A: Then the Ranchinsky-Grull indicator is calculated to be 1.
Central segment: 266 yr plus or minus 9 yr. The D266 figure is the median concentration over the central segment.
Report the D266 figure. 31.6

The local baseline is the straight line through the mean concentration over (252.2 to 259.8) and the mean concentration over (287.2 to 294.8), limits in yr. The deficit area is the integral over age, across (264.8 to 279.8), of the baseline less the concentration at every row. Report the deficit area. 25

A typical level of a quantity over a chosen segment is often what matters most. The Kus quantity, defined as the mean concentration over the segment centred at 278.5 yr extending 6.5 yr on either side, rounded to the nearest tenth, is 30.8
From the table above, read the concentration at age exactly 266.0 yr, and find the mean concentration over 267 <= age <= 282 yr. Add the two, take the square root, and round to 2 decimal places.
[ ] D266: 7.98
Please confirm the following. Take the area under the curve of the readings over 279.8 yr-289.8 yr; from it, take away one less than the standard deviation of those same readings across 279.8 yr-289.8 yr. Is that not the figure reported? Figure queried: 314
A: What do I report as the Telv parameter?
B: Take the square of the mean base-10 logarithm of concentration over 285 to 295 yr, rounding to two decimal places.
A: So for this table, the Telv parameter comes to 2.31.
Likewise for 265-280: 2.23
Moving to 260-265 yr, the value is 2.30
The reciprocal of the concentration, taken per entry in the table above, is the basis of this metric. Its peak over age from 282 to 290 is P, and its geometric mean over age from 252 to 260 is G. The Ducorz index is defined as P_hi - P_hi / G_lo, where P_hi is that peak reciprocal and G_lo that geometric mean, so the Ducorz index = -1.03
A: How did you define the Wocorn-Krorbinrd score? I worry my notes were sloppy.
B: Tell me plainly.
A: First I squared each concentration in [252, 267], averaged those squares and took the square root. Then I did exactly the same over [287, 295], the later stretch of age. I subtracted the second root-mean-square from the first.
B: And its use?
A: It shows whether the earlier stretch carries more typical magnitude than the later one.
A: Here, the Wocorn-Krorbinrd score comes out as -1.8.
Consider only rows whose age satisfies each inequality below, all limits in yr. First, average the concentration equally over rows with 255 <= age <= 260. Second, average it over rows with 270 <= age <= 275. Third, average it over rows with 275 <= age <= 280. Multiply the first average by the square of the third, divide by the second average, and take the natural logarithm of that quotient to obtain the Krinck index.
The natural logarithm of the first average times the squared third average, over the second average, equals 6.81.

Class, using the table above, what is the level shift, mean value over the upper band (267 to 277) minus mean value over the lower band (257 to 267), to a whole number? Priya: -1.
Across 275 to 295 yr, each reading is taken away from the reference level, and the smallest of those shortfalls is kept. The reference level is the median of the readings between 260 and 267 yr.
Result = -2.4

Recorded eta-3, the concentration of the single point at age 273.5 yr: 31.62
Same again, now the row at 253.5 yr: 32.98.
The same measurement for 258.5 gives 30.43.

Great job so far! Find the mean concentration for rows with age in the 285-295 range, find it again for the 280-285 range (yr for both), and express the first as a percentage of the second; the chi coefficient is 107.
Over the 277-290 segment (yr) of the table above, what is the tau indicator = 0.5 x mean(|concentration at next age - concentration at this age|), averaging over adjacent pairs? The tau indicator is 0.8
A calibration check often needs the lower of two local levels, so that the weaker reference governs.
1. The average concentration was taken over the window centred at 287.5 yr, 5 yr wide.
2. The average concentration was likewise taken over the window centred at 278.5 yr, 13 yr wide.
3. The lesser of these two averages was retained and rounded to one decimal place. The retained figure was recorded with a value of 30.8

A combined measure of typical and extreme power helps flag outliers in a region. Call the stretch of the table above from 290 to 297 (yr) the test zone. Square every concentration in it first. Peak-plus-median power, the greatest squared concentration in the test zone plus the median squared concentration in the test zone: 2365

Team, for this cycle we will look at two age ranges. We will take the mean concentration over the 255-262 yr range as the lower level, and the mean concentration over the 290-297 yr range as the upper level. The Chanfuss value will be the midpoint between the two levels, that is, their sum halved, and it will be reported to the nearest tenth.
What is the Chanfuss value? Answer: 32.6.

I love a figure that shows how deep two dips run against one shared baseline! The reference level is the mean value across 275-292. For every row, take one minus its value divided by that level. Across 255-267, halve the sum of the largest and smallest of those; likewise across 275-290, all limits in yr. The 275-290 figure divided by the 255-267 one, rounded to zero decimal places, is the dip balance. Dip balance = 1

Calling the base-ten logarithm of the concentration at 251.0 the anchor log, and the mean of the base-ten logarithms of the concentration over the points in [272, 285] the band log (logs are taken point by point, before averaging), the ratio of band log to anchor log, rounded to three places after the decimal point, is 0.996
